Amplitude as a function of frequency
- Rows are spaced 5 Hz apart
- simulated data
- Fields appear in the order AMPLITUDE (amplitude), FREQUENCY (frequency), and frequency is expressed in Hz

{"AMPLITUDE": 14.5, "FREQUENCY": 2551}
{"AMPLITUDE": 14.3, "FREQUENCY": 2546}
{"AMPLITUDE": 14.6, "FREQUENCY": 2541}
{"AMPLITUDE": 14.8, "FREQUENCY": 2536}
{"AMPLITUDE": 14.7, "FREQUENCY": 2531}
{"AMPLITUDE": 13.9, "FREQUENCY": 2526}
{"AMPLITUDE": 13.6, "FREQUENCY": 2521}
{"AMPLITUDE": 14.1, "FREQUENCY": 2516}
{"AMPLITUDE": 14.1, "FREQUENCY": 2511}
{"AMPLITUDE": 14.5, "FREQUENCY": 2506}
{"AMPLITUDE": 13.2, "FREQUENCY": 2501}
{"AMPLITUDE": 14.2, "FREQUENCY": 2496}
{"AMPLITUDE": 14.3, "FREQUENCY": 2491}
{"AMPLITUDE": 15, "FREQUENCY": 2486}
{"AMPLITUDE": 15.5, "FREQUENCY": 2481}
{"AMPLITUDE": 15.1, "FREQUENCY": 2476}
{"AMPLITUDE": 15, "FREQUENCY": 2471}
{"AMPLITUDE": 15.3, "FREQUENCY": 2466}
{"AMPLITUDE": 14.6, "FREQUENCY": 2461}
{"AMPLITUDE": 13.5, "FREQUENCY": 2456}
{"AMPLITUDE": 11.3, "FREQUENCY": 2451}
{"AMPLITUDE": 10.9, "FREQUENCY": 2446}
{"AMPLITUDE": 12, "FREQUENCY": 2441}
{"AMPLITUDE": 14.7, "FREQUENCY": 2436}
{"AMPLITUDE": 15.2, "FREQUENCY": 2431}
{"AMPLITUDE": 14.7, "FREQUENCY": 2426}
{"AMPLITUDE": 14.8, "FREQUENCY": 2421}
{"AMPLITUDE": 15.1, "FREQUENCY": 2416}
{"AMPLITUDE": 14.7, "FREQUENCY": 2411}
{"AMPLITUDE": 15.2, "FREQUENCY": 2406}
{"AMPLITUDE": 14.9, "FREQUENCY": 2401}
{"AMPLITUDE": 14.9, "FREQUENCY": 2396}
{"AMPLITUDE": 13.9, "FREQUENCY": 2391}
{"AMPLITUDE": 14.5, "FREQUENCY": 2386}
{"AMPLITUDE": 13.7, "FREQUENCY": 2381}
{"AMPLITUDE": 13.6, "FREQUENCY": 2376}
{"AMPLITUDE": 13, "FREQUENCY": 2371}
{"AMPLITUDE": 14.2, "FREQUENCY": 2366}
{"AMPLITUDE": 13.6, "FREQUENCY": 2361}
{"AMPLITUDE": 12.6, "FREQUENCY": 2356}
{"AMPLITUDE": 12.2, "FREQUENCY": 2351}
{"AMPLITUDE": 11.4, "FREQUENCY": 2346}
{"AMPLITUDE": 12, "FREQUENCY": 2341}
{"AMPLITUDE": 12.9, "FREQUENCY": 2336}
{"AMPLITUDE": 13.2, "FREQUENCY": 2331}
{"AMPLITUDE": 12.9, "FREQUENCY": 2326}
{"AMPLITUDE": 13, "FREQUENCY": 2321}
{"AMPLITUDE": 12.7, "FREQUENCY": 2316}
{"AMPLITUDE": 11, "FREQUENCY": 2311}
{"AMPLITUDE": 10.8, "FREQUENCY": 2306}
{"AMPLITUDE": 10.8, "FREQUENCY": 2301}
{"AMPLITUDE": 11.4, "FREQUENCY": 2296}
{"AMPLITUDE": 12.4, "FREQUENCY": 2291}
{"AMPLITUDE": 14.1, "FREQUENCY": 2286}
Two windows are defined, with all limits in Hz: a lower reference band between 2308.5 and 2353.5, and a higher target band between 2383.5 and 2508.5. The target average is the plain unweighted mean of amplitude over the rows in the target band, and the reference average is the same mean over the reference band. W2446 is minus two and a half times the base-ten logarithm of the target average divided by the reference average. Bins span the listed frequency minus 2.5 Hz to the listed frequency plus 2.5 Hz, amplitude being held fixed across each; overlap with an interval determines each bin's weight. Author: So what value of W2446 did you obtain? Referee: -0.156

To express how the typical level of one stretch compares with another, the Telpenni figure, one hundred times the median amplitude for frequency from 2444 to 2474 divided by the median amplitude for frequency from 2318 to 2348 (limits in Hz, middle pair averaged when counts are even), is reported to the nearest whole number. 109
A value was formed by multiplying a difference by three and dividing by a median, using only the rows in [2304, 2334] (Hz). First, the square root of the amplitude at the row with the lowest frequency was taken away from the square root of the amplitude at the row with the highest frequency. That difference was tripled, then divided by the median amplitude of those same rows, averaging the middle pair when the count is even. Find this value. 0.081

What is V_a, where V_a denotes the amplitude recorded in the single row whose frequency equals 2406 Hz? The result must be 15.2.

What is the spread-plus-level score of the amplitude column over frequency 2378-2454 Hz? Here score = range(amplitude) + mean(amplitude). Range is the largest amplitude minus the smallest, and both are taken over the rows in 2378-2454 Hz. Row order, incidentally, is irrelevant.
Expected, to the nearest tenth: 18.3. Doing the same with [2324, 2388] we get 16.2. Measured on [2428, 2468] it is 17.8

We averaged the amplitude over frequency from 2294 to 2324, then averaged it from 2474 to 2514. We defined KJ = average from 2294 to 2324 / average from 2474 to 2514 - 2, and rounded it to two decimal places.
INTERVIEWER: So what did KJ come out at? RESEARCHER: -1.20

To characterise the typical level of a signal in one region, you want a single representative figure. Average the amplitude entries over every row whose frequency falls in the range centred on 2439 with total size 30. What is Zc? 13.1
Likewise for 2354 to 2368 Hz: 13.5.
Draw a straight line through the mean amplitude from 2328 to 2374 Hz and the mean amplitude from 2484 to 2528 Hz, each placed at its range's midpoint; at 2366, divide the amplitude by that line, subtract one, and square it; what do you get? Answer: 0.010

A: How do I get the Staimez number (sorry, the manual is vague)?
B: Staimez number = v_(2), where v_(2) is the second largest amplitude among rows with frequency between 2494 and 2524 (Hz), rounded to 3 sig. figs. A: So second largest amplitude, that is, 14.2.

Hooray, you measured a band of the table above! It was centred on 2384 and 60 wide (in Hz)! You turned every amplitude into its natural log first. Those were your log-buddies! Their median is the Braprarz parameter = 2.64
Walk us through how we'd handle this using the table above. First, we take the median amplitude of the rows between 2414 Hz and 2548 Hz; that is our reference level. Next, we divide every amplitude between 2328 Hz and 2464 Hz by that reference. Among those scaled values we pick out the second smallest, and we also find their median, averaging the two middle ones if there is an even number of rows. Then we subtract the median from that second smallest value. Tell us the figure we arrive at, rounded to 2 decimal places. -0.16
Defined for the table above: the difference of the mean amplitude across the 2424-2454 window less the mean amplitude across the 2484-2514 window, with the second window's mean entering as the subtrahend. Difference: -1.1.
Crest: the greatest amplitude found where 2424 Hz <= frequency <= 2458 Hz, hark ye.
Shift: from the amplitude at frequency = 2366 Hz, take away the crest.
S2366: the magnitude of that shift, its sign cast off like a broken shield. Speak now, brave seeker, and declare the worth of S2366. 1.0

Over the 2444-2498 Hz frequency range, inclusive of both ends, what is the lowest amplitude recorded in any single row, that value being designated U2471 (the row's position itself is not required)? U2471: 10.9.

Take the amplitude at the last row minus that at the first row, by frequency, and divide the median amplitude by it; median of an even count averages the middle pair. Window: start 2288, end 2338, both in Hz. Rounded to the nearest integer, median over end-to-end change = 25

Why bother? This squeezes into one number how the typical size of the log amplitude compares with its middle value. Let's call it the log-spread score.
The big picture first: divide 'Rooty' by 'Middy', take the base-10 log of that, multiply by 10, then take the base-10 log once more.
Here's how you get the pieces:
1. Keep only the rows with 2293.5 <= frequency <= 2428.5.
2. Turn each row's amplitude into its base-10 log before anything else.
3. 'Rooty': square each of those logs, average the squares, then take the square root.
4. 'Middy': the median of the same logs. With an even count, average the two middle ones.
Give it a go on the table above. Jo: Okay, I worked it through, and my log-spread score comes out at -3.27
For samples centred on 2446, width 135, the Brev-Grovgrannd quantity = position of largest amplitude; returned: 2481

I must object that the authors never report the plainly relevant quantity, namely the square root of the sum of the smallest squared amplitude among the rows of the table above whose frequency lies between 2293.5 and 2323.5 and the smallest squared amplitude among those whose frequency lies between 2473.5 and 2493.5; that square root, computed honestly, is 17.9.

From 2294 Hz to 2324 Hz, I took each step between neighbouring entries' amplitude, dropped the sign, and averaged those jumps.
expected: 0.56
